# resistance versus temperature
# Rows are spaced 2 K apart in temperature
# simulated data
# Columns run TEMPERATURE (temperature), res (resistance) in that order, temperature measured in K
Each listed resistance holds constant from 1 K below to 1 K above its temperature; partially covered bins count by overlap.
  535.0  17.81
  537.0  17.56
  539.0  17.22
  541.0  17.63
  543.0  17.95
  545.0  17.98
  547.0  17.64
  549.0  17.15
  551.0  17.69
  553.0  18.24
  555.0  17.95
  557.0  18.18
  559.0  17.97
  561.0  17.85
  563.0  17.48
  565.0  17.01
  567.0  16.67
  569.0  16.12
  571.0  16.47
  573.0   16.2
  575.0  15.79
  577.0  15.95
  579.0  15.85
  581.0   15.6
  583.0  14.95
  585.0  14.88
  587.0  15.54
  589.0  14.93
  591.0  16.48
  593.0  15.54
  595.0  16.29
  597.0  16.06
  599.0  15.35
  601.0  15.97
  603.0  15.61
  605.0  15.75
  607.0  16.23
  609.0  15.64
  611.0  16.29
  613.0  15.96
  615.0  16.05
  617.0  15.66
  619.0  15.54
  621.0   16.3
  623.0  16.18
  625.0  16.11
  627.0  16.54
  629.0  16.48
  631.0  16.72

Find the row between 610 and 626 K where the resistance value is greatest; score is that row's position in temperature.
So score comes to 621.0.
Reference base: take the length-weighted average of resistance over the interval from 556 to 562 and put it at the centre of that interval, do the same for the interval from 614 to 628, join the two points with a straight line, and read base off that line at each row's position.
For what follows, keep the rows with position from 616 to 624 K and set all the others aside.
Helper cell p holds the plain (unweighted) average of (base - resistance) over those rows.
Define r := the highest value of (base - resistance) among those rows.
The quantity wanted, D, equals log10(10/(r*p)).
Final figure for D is 2.0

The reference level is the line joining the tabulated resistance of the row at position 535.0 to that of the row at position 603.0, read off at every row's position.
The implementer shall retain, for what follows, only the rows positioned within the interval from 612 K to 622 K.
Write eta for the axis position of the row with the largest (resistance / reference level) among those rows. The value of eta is 621.0 K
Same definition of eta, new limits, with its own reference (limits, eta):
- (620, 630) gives 629.0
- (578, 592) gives 591.0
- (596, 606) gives 601.0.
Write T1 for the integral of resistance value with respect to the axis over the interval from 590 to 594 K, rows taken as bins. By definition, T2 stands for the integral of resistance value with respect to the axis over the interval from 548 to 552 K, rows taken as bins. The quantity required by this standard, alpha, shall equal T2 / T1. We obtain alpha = 1.1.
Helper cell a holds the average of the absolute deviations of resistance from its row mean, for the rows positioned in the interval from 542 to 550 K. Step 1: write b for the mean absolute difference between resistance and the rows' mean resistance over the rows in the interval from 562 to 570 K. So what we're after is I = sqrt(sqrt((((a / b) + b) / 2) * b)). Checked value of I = 0.69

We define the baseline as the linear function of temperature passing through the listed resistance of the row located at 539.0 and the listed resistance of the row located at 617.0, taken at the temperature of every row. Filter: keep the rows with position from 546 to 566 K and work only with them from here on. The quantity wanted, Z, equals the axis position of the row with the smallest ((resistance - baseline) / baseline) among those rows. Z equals 549.0 K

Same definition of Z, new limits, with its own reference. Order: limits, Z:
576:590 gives 585.0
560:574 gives 569.0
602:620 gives 603.0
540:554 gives 549.0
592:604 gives 599.0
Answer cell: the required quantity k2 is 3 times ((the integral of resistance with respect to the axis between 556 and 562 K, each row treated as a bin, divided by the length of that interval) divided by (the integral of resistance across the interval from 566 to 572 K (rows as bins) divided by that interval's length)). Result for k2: 3.29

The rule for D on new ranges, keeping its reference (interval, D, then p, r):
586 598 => 0.6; 1.16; 2.1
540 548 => 1.2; 0.67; 0.9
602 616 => 1.3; 0.50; 1.0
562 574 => 0.8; 1.06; 1.6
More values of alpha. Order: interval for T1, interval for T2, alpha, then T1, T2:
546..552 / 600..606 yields 0.9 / 105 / 95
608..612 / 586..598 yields 3.0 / 64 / 190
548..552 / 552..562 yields 2.6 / 70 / 180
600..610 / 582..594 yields 1.2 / 158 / 185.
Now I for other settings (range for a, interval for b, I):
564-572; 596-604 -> 0.64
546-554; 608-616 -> 0.63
